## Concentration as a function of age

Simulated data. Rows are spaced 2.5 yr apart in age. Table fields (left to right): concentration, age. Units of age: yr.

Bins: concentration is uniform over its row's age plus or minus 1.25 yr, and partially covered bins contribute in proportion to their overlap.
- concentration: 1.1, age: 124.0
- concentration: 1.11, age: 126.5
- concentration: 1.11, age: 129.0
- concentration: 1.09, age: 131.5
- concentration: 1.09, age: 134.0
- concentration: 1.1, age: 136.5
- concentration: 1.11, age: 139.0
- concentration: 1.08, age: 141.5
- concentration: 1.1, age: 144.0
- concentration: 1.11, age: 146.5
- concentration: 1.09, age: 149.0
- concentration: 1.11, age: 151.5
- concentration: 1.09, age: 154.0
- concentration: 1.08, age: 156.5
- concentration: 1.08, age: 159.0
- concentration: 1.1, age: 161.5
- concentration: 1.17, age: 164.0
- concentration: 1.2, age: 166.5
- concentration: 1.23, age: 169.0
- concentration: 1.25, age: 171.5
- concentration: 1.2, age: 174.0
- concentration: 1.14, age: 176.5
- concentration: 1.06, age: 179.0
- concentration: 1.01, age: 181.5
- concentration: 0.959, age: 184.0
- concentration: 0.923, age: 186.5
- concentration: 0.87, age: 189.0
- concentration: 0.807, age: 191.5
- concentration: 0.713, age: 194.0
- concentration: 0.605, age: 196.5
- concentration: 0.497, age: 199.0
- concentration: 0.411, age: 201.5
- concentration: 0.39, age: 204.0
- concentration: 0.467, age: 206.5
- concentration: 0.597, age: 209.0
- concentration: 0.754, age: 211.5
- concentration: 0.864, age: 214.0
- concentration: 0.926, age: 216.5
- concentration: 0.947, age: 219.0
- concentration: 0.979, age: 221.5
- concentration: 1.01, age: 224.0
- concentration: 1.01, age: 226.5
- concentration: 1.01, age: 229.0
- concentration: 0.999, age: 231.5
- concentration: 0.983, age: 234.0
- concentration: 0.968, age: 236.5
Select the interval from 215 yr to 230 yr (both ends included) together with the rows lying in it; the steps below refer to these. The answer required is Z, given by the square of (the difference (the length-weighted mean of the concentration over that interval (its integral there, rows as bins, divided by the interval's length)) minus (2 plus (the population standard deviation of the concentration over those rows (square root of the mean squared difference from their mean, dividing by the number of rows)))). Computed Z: 1.11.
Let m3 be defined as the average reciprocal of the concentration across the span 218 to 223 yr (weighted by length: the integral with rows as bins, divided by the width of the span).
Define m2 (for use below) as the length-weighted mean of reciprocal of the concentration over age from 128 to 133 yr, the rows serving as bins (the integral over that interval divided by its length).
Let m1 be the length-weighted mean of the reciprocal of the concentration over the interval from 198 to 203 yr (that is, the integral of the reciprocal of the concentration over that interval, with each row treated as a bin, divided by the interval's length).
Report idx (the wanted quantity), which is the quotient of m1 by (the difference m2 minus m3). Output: -18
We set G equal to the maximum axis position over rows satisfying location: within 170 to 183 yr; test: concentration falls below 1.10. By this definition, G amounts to 181.5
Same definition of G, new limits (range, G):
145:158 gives 156.5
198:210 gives 209.0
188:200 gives 199.0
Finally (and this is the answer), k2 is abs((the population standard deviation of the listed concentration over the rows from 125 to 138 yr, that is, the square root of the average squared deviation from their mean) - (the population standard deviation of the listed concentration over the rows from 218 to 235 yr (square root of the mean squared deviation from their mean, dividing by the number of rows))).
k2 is 0.01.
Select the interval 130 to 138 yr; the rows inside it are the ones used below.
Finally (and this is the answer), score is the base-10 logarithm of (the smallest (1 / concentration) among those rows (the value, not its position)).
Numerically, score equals -0.041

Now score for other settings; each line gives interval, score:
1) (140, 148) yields -0.045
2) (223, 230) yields -0.004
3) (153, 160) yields -0.037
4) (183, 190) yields 0.018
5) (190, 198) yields 0.093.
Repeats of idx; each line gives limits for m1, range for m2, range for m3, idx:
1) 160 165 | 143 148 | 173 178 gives 20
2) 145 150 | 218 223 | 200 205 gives -1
